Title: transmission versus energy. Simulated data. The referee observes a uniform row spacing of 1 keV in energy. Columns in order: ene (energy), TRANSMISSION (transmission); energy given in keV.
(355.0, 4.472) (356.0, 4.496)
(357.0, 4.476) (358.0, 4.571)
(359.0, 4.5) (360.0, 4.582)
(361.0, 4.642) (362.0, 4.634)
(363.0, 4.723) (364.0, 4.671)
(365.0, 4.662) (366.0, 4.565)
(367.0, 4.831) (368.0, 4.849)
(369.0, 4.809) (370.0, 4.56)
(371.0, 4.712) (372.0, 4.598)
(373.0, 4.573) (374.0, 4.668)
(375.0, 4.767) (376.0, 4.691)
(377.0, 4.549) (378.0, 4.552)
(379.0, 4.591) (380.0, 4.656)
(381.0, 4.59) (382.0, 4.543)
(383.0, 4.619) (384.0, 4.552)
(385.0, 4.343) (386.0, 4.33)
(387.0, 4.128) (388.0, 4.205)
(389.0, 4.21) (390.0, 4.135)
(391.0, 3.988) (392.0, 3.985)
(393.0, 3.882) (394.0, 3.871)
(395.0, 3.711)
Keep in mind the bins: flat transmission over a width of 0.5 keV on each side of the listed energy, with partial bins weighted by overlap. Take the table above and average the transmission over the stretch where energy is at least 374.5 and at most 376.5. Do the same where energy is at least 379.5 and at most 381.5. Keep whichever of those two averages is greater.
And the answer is 4.73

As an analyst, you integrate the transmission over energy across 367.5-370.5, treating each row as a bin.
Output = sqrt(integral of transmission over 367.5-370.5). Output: 3.77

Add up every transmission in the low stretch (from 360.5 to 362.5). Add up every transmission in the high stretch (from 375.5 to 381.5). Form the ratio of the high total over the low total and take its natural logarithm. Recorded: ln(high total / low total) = 1.1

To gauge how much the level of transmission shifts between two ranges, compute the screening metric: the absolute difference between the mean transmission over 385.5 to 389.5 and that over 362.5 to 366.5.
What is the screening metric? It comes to 0.4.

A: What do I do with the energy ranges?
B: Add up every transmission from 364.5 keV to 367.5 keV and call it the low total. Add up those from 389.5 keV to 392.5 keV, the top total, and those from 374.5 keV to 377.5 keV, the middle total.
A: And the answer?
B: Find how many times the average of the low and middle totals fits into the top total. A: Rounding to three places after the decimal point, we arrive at 0.863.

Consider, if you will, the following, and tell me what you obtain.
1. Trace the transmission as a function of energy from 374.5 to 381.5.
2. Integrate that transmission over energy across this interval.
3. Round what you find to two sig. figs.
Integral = 32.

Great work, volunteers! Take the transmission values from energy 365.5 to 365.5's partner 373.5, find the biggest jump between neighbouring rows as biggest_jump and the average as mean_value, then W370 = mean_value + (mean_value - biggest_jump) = 9.11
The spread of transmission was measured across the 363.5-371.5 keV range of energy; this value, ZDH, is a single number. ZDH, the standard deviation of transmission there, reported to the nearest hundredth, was 0.11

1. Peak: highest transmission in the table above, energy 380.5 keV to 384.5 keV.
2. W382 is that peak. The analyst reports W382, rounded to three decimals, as 4.619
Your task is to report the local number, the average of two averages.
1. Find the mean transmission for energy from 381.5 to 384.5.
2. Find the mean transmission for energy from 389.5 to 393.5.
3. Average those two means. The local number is 4.28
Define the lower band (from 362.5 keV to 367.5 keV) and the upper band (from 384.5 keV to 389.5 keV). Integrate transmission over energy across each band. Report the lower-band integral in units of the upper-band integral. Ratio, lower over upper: 1.11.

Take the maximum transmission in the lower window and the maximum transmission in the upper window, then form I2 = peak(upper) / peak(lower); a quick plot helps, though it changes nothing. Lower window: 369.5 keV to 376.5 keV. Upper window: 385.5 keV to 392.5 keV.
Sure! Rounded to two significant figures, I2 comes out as 0.91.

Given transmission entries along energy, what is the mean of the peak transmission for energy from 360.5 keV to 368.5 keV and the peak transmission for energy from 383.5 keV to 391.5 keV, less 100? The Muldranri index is -95.3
